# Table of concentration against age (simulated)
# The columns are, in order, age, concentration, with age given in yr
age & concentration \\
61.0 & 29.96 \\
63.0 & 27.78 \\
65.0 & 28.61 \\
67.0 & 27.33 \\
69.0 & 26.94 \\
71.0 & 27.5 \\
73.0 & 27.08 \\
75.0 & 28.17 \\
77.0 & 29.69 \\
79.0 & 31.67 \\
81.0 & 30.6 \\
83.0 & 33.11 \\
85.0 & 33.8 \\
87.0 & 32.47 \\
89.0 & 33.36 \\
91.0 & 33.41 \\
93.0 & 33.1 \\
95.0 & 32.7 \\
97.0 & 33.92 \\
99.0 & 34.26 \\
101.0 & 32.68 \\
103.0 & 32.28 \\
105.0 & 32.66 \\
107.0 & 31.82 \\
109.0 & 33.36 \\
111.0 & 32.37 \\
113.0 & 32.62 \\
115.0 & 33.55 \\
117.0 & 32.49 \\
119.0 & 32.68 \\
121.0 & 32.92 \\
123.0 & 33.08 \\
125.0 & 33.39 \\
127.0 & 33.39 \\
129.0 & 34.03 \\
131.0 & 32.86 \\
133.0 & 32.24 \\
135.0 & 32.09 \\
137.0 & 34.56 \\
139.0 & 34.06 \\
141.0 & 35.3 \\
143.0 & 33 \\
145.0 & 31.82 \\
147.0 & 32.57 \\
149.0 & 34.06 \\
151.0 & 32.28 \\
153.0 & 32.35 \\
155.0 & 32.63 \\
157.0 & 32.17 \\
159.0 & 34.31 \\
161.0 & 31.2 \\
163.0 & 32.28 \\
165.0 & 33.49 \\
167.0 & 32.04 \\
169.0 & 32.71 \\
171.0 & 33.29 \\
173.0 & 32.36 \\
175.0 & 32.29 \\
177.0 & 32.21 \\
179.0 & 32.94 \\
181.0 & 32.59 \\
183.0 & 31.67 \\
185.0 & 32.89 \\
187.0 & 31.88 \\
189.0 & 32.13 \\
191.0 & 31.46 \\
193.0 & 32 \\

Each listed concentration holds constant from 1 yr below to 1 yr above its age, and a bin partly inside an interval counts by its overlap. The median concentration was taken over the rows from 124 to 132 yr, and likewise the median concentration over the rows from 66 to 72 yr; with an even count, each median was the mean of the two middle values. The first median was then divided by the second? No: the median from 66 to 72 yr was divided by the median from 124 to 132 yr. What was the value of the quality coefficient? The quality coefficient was 0.82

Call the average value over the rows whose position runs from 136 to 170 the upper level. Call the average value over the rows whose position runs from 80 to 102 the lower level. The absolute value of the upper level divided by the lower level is 1.00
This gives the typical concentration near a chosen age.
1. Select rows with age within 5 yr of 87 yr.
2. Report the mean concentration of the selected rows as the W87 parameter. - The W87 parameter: 33.2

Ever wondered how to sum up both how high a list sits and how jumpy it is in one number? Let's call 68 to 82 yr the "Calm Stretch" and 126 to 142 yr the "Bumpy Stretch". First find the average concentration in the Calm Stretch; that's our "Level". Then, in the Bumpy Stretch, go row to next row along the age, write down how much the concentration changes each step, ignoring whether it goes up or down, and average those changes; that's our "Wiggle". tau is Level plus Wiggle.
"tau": 29.8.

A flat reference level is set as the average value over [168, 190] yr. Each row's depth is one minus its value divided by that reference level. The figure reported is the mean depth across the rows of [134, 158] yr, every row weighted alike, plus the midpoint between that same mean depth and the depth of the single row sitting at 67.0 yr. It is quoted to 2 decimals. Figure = 0.05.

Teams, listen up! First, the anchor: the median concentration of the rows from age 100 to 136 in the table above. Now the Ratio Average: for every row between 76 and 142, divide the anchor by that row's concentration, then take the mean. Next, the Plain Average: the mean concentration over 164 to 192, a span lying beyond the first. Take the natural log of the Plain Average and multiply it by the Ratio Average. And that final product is 3.46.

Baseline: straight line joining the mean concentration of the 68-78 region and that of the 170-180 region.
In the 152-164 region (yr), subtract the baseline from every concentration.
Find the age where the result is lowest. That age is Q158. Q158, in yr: 161.0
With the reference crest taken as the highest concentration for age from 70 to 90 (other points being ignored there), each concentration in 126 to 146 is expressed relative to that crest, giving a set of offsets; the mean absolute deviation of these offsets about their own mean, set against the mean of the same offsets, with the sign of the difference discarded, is 1.40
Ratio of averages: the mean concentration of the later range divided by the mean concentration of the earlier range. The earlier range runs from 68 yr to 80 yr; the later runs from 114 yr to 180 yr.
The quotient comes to 1.16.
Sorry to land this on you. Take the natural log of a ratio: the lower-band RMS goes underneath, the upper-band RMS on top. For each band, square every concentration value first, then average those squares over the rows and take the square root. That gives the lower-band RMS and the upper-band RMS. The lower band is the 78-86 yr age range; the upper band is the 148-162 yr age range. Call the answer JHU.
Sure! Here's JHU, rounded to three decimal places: 0.013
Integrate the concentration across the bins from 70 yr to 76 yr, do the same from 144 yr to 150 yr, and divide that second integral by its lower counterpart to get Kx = 1.19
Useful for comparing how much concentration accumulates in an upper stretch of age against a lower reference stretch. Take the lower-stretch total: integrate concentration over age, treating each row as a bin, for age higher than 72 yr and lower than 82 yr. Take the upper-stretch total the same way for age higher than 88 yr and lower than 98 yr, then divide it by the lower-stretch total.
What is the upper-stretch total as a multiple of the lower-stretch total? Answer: 1.13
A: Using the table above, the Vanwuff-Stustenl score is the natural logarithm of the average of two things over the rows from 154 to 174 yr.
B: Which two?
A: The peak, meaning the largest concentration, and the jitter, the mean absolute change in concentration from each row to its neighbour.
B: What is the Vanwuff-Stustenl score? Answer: 2.88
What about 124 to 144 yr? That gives 2.90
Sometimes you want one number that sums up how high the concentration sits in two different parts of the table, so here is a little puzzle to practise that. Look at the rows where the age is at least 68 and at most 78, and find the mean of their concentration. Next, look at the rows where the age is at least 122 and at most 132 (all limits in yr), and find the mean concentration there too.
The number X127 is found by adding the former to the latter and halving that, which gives 30.61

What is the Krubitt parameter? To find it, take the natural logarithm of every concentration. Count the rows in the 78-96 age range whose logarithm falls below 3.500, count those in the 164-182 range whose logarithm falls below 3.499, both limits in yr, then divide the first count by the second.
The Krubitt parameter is 0.9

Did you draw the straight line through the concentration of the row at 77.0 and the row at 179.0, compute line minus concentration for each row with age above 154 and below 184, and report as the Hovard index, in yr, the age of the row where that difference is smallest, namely 159.0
